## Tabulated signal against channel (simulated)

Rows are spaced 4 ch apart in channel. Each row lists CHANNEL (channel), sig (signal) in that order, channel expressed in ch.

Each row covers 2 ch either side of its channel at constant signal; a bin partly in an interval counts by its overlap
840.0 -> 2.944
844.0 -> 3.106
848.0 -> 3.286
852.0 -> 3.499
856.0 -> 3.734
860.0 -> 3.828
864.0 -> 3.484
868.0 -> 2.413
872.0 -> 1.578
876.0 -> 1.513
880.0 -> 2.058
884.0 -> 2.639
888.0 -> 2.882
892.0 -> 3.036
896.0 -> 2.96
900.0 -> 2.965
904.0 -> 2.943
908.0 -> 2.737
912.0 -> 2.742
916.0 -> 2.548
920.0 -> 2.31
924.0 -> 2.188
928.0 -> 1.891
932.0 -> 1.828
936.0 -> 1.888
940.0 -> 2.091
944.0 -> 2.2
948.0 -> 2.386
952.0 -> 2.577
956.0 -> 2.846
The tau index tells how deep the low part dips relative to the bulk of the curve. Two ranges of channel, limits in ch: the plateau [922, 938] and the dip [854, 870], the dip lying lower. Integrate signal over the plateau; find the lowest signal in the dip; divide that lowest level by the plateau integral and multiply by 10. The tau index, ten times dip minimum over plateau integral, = 0.77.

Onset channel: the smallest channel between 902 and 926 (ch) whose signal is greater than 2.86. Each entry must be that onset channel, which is 904.0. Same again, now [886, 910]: 888.0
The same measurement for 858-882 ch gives 860.0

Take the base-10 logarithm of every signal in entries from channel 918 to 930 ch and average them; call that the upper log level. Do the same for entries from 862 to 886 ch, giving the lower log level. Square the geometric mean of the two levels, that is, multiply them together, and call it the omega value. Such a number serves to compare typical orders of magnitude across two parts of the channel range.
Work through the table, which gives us 0.11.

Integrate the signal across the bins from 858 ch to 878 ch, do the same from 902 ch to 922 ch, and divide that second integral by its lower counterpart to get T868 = 1.04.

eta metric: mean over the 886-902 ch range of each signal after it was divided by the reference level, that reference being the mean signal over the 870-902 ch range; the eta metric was 1.2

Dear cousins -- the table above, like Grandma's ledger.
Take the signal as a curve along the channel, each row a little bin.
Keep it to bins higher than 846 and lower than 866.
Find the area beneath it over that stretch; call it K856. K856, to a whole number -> 71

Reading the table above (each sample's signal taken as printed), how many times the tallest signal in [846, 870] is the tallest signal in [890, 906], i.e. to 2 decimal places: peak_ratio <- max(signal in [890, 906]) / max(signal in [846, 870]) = 0.79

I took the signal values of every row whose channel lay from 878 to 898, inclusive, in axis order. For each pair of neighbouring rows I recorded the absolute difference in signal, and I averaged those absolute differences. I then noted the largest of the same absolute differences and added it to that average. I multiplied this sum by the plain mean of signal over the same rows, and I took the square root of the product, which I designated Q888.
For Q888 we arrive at 1.5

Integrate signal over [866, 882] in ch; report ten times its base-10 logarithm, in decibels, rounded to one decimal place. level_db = 14.8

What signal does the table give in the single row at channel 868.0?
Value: 2.413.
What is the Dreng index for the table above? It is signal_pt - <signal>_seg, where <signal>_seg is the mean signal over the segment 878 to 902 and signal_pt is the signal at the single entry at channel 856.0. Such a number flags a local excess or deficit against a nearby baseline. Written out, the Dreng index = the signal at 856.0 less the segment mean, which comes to 0.98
